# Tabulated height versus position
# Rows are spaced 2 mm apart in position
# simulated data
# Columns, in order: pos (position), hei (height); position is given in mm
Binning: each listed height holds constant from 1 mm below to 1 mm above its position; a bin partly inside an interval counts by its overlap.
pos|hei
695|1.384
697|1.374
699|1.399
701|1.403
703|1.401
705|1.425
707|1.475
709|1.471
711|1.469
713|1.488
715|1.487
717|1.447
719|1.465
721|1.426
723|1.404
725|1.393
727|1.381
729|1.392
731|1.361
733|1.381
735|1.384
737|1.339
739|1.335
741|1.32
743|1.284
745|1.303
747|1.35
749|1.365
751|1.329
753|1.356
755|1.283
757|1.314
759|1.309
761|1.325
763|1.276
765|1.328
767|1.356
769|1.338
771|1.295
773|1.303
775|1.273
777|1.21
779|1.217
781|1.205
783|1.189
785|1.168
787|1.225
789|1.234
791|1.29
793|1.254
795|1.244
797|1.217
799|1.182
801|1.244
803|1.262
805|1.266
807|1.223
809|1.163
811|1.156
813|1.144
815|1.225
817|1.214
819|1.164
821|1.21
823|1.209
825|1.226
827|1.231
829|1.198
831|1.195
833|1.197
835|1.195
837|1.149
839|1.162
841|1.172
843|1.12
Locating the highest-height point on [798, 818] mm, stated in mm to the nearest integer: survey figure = 805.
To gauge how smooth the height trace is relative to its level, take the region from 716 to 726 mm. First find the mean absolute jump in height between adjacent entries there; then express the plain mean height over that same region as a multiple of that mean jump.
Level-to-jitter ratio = 63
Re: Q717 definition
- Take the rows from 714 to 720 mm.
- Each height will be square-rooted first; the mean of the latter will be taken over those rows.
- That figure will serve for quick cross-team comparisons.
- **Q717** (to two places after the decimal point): 1.21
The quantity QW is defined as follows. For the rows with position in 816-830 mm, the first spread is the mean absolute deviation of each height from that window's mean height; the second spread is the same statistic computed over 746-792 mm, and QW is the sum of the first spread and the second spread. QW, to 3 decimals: 0.064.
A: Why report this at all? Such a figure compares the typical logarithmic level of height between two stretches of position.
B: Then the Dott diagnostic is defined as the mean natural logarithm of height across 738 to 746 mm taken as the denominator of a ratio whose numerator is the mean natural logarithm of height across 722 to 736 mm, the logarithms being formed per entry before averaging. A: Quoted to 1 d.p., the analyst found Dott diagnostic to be 1.2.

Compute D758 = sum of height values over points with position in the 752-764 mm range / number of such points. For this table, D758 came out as 1.31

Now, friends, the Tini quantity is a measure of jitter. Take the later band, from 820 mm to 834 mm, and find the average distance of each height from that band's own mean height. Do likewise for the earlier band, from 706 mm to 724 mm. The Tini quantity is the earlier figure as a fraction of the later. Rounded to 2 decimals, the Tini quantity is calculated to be 2.02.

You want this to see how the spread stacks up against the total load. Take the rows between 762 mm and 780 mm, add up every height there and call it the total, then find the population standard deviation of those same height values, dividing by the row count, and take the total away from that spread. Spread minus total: -11.5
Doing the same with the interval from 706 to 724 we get -13.1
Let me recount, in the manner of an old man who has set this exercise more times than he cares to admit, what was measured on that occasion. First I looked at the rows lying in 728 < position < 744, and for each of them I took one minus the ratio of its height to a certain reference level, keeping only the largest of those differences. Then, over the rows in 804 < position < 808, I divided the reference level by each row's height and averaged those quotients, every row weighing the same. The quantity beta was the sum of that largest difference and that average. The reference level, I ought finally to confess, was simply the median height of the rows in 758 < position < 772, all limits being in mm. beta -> 1.096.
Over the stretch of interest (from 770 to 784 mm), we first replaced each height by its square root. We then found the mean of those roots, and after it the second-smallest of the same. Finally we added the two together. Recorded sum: 2.21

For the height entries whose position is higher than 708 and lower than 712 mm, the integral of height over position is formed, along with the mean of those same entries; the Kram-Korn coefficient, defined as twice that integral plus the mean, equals 13.2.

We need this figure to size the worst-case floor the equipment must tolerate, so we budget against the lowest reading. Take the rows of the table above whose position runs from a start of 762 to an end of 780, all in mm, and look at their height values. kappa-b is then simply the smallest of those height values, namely 1.21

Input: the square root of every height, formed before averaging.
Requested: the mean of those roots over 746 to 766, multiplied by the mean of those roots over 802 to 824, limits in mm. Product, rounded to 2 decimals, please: 1.26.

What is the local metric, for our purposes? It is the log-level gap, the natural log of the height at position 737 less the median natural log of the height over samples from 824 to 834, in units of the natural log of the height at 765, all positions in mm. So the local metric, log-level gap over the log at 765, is 0.4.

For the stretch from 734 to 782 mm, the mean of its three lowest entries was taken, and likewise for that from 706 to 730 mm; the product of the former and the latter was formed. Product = 1.68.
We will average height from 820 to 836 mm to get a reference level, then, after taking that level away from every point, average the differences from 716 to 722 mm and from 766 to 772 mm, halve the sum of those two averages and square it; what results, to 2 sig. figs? 0.032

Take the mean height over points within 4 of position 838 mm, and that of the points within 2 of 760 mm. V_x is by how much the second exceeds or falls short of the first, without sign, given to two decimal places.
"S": 0.15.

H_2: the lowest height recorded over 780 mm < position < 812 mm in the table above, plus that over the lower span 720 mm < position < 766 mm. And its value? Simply 2.43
